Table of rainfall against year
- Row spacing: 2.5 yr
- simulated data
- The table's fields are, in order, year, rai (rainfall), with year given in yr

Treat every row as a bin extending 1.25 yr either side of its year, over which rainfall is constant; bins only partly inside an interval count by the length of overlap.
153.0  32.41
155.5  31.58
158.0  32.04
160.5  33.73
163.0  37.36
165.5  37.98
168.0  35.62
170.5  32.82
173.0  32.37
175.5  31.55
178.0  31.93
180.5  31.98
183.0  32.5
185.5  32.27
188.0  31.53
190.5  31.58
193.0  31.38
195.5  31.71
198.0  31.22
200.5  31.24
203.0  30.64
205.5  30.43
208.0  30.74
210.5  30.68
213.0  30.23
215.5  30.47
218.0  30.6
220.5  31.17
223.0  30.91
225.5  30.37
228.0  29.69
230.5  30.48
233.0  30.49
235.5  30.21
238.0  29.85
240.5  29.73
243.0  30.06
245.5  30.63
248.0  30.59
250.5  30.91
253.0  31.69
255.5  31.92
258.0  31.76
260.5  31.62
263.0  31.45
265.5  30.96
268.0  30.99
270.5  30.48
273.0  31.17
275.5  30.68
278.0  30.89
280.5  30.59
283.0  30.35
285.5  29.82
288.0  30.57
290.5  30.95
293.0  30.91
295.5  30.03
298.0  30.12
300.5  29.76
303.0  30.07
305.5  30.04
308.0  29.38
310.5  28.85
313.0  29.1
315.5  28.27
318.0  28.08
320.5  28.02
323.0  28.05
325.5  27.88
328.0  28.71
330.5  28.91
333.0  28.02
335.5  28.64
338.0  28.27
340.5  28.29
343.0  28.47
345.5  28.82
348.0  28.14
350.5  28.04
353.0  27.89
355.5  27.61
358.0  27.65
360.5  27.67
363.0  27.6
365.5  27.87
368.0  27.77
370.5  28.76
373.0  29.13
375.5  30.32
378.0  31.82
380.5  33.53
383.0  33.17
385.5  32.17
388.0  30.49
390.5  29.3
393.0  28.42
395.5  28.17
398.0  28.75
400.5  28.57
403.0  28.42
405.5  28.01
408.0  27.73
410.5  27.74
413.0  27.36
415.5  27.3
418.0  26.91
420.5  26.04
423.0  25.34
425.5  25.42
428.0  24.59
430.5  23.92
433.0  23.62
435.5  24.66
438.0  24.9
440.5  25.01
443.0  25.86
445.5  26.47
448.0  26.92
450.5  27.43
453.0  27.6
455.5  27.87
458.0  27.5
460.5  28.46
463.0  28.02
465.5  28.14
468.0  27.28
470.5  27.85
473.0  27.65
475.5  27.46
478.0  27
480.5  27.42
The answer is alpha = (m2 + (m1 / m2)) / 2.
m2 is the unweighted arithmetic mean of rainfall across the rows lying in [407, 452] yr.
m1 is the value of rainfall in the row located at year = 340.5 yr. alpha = 13.5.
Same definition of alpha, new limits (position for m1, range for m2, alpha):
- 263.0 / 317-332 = 14.7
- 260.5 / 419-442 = 13.1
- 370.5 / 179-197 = 16.4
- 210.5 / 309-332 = 14.8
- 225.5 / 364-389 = 15.7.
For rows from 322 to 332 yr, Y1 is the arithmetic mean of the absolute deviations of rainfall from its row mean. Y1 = 0.42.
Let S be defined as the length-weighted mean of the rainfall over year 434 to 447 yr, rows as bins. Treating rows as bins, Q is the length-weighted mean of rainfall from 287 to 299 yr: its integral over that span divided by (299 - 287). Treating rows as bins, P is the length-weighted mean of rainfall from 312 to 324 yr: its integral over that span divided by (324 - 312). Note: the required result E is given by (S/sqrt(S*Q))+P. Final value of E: 29.2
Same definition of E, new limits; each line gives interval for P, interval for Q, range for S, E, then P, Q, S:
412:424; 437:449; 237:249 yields 27.7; 26.6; 25.8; 30.2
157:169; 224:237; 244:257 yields 36.4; 35.4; 30.3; 31.1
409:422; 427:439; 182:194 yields 28.2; 27.0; 24.3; 31.8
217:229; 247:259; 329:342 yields 31.5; 30.6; 31.4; 28.4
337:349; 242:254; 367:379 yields 29.4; 28.4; 30.8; 29.6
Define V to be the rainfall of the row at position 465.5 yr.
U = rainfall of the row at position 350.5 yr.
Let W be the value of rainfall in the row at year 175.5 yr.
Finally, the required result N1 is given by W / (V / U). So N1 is 31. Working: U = 28.04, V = 28.14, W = 31.55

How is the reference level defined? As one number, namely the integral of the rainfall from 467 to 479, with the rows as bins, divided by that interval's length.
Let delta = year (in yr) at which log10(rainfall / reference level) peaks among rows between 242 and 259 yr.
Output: 255.5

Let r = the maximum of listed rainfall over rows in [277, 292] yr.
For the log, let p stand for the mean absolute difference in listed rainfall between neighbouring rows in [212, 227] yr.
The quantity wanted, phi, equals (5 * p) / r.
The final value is 0.06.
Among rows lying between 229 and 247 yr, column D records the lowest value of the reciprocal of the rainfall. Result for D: 0.0326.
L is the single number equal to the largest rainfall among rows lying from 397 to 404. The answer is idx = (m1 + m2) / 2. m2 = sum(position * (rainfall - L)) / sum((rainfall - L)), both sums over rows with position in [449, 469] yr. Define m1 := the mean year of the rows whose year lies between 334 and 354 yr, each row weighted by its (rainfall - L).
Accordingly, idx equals 402.7 yr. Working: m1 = 346.6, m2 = 458.8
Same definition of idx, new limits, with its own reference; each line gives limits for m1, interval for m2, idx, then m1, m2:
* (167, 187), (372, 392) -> 278.8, 175.7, 381.9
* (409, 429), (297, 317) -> 361.9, 421.7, 302.2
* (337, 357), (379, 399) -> 366.0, 349.2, 382.9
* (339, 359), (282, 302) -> 321.7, 352.1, 291.3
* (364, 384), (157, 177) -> 274.0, 382.0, 166.0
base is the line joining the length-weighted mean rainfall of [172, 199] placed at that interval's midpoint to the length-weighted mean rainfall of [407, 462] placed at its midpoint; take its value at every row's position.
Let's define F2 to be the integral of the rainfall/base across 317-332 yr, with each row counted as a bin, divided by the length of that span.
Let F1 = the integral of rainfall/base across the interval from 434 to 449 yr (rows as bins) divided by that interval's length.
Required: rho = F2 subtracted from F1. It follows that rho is -0.005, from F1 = 0.98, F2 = 0.98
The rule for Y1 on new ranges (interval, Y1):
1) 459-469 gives 0.35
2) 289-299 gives 0.43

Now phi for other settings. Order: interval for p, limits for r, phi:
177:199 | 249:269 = 0.05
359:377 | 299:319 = 0.08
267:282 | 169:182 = 0.07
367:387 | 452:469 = 0.18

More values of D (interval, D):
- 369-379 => 0.0314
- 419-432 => 0.0384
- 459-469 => 0.0351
